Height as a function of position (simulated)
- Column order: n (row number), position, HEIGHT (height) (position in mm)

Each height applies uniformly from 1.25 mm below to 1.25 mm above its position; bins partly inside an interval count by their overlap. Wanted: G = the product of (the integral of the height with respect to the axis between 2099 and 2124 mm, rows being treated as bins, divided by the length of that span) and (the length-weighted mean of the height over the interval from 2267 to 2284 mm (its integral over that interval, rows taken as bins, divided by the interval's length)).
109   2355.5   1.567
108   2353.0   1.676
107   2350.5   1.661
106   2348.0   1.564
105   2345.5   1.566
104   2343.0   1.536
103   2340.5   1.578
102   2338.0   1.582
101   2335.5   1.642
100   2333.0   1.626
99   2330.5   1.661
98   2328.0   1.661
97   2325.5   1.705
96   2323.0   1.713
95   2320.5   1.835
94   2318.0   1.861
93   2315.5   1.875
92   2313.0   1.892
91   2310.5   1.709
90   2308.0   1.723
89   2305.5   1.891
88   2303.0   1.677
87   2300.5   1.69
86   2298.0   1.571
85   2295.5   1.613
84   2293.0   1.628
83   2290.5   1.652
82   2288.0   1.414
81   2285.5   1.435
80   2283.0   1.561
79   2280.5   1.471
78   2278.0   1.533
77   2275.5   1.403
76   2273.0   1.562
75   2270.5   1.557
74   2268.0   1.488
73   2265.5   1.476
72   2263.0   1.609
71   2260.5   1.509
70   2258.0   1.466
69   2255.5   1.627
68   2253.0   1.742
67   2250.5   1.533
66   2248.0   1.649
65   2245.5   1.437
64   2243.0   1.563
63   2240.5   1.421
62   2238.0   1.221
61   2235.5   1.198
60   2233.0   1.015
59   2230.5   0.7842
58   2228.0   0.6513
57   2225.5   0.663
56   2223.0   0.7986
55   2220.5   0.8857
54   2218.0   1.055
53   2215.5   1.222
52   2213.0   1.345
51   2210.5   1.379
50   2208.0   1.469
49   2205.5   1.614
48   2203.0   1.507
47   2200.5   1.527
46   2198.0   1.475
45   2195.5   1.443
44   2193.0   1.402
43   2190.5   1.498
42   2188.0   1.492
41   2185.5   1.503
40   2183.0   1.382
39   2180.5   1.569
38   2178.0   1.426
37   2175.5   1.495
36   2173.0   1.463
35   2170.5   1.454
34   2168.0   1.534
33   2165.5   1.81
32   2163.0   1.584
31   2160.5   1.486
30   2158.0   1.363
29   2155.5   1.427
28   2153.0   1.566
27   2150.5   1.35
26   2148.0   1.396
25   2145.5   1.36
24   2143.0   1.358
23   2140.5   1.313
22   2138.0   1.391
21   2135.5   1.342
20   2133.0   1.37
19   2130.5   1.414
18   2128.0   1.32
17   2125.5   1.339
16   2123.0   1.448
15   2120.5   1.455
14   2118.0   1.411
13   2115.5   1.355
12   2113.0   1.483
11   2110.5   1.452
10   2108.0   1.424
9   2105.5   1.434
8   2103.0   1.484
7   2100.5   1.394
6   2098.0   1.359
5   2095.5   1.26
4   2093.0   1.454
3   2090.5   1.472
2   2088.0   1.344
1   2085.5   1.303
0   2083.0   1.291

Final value 2.16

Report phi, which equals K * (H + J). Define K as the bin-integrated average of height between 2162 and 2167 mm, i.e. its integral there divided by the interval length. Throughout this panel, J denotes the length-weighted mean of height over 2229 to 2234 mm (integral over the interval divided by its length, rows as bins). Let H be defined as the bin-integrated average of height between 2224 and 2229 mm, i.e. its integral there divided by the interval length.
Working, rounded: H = 0.7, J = 0.88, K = 1.69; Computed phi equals 2.6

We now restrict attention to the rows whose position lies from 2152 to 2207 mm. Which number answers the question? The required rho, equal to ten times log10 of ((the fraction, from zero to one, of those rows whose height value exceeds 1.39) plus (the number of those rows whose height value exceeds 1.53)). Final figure 8.4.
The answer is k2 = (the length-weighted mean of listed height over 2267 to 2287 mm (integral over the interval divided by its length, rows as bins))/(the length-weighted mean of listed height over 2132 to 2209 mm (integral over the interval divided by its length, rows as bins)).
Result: 1.02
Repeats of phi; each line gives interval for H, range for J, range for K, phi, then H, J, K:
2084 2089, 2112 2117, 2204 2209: 4.2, 1.3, 1.42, 1.54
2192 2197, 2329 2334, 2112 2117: 4.3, 1.4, 1.65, 1.42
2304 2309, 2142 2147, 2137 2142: 4.3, 1.8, 1.36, 1.35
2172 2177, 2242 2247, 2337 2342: 4.7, 1.5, 1.50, 1.58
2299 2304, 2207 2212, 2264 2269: 4.6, 1.7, 1.42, 1.49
